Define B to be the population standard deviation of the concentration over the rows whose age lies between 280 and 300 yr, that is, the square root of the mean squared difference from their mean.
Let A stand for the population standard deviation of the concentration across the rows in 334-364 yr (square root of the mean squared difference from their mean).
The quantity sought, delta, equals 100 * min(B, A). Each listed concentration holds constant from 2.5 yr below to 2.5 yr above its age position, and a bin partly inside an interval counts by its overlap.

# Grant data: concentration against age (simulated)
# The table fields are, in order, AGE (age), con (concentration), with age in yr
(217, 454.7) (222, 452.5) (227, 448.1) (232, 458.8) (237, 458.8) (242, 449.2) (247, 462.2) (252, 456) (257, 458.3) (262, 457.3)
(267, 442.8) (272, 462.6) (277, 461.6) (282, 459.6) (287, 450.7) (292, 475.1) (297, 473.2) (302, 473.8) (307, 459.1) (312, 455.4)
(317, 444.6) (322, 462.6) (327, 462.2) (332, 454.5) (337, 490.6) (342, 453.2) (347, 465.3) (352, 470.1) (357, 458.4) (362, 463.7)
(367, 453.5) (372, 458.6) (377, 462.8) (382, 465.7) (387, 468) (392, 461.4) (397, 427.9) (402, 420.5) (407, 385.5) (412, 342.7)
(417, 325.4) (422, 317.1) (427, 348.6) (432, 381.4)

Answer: 1003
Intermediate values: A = 12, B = 10.0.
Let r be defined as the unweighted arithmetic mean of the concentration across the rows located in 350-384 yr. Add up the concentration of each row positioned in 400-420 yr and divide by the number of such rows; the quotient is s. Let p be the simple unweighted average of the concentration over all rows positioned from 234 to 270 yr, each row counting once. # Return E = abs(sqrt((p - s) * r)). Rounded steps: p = 455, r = 462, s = 369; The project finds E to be 200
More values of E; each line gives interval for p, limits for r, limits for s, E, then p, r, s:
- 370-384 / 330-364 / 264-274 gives 67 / 462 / 465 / 453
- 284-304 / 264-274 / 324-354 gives 32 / 468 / 453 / 466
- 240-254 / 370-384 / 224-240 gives 16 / 456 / 462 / 455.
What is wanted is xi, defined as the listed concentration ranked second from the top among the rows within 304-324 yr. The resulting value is 459.1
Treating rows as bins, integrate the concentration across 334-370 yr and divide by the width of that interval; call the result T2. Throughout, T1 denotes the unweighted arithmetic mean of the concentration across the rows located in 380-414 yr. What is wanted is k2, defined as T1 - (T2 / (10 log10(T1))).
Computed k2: 407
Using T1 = 425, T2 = 465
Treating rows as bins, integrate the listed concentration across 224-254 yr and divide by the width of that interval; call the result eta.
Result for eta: 455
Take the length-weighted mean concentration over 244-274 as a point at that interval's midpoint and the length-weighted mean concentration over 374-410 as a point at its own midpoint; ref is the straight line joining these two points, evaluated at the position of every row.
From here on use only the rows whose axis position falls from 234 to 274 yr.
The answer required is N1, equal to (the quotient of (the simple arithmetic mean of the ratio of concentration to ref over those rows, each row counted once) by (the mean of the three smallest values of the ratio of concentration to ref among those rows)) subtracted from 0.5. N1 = -0.515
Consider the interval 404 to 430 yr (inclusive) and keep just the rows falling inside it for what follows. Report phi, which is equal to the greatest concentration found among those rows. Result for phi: 385.5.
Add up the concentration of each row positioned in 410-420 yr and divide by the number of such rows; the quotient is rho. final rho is 334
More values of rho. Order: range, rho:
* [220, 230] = 450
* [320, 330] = 462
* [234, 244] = 454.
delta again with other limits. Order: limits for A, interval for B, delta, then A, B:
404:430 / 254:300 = 945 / 24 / 9.5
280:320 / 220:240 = 453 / 11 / 4.5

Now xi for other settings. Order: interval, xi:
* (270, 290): 461.6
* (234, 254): 458.8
